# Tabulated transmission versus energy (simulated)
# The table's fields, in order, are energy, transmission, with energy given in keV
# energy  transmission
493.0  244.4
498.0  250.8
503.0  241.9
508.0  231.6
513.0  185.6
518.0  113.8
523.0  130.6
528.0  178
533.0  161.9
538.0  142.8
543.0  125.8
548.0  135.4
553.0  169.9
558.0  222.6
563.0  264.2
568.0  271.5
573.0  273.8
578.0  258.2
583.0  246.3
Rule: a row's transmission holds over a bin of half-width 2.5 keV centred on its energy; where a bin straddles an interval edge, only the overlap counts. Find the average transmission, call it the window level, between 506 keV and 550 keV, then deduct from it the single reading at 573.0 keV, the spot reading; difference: -118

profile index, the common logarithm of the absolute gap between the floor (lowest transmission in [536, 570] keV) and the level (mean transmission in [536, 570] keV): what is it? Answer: 1.8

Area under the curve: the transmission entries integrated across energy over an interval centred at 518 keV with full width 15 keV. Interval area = 2150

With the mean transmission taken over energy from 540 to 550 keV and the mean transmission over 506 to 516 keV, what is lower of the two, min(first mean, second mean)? 131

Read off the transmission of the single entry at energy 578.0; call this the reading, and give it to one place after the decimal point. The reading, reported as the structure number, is 258.2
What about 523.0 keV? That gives 130.6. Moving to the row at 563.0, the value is 264.2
